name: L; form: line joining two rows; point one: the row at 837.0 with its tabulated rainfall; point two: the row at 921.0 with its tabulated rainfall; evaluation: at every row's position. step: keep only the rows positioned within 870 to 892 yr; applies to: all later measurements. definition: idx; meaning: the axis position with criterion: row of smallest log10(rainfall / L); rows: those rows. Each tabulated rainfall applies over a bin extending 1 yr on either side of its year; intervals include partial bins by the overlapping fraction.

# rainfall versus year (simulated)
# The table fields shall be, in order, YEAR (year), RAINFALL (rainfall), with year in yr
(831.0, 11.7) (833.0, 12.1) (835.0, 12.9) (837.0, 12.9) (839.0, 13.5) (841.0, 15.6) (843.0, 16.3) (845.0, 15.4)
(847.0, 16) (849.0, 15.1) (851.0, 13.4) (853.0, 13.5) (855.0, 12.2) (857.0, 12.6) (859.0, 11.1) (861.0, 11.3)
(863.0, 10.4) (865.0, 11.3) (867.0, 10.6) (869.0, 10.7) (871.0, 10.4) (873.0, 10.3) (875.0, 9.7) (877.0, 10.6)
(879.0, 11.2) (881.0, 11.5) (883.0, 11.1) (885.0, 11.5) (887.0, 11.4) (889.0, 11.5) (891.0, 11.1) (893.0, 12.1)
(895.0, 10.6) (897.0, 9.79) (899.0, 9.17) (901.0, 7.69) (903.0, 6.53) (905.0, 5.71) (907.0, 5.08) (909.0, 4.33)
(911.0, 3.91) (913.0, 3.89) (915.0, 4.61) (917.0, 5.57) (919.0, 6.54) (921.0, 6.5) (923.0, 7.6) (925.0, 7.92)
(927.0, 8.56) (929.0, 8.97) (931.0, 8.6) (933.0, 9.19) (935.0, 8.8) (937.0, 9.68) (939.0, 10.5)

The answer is 875.0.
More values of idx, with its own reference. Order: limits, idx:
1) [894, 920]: 911.0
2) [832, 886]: 833.0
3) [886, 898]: 897.0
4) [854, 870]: 863.0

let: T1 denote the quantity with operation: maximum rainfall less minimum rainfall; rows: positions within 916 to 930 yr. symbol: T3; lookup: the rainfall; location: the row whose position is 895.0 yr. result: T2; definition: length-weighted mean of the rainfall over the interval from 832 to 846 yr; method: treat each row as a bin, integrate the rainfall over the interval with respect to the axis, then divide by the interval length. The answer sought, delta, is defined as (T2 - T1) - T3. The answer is 0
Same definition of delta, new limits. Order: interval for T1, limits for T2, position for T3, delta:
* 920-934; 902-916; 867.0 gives -8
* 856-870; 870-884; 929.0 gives 0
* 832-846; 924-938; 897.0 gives -5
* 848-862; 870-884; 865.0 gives -5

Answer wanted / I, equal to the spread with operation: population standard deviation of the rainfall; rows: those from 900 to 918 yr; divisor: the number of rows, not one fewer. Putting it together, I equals 1.19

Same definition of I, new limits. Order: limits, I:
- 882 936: 2.52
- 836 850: 1.19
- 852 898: 0.86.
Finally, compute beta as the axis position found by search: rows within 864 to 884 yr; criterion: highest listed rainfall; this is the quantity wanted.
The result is 881.0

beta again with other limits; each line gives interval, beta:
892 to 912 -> 893.0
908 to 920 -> 919.0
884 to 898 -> 893.0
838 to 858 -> 843.0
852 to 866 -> 853.0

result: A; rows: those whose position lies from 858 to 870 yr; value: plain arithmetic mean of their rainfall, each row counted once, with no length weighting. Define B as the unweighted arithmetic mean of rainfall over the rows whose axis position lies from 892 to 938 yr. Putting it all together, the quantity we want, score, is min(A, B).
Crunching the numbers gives 7.4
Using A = 10.9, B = 7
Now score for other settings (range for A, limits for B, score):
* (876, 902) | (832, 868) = 10.7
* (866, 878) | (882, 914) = 8.5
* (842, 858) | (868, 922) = 8.6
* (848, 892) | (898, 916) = 5.7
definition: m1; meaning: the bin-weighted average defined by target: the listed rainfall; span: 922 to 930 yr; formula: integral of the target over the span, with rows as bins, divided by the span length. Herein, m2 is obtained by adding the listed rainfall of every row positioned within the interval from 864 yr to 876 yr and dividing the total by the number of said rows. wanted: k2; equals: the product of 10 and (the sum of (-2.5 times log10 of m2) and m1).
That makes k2 57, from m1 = 8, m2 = 10.5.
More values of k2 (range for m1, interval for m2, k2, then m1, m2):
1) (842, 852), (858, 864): 126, 15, 10.9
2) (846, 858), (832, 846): 109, 14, 14.1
